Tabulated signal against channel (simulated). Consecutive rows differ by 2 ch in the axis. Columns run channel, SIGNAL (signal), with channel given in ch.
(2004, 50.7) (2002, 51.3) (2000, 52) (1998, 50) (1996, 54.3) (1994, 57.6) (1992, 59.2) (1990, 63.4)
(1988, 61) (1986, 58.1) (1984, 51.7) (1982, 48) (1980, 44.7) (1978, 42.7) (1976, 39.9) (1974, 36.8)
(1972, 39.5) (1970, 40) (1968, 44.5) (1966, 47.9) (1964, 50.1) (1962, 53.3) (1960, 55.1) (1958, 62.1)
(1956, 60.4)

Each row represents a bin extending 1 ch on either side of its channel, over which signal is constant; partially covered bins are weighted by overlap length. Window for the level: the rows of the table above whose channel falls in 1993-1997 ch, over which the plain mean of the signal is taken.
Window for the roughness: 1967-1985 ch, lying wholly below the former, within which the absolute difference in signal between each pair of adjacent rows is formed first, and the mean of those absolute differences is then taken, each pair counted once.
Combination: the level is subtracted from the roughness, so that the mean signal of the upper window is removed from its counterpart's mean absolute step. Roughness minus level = -53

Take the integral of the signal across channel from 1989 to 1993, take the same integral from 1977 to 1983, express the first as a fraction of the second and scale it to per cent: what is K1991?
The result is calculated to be 91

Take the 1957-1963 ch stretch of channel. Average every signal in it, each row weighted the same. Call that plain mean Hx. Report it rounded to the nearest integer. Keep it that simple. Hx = 57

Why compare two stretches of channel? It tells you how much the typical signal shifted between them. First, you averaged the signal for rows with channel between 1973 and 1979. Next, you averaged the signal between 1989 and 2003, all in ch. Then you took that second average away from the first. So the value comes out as -16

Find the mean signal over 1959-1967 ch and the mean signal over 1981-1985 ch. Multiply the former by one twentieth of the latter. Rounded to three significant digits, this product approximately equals 129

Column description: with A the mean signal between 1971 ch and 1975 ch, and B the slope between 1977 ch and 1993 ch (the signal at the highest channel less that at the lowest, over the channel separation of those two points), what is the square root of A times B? 6.7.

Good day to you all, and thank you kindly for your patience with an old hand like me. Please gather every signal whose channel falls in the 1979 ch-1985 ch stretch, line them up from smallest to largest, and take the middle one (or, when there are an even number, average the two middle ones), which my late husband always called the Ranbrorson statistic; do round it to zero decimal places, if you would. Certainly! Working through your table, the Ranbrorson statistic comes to 48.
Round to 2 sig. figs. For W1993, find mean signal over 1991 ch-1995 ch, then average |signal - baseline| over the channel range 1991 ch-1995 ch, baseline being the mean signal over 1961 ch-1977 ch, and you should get 14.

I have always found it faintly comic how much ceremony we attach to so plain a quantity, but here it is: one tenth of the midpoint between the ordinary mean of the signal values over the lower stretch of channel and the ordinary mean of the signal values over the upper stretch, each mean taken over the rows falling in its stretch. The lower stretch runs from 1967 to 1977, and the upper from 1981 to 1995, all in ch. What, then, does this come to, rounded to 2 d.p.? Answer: 4.86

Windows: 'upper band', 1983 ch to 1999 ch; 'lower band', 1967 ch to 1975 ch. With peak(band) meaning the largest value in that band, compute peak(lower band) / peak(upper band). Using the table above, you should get 0.70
